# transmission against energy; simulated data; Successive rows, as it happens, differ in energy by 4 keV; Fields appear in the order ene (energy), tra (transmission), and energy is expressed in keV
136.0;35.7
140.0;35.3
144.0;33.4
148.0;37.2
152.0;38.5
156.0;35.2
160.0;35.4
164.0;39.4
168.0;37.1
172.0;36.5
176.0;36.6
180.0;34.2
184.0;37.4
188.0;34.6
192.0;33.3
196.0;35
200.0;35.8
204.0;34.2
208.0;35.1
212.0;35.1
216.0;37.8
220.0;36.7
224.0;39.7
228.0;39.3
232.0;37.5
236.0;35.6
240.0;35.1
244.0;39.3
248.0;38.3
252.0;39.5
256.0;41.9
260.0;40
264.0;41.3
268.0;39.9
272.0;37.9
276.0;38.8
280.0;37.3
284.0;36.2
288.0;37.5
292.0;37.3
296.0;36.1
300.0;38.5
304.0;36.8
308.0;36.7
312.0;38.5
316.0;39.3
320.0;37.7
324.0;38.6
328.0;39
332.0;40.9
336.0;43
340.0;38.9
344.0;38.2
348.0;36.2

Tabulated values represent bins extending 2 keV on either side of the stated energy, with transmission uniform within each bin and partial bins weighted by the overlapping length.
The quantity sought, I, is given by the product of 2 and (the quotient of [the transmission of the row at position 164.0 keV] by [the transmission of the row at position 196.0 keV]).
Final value 2.25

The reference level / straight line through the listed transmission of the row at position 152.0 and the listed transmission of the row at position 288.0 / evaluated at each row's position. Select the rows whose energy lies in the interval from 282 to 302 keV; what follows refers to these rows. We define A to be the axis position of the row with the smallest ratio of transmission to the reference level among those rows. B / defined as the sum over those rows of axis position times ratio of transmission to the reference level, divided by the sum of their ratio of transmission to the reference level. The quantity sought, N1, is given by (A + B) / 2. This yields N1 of 294.0 keV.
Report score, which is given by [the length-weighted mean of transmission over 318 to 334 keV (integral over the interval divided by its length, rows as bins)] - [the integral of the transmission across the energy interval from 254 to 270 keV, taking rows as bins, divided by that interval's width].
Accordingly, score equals -1.7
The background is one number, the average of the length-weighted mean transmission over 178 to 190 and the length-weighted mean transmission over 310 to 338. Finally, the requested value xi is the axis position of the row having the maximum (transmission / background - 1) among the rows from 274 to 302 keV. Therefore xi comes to 276.0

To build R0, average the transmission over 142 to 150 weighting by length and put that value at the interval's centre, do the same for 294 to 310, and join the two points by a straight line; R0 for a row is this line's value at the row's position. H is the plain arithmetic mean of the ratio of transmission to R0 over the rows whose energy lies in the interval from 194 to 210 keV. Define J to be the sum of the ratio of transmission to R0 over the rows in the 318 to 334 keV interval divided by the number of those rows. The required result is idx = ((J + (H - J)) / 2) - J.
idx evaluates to -0.560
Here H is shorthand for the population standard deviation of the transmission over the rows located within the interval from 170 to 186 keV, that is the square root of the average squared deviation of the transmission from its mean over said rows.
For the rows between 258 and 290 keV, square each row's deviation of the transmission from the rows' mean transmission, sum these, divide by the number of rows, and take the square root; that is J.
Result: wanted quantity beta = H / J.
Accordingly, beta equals 0.8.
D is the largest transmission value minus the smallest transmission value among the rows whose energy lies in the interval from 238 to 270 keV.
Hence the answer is 6.8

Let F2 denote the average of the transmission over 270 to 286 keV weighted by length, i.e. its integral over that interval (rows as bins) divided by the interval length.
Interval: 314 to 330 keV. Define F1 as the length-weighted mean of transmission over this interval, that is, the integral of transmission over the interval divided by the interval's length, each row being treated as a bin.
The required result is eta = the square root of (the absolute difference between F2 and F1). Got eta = 1.0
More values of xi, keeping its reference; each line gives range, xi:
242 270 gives 256.0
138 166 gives 164.0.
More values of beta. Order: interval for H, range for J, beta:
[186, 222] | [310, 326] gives 2.2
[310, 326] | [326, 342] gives 0.3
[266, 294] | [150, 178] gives 0.8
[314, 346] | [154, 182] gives 1.0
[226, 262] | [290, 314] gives 2.2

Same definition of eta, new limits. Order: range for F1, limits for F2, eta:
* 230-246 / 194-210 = 1.4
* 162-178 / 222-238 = 0.8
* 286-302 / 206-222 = 1.1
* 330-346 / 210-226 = 1.7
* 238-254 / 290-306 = 0.9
